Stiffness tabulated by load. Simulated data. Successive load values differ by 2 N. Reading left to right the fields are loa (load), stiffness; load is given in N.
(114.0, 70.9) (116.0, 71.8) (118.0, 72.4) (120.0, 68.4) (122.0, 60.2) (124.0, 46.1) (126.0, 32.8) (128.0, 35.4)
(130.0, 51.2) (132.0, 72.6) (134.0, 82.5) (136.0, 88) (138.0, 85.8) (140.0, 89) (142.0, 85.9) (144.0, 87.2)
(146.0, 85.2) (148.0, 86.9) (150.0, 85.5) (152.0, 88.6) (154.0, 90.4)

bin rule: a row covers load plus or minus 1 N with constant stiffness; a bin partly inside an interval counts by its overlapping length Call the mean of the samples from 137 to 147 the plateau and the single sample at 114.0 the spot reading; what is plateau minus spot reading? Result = 16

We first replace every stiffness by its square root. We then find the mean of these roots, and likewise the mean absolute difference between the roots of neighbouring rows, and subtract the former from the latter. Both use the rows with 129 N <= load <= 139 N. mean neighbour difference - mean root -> -8.1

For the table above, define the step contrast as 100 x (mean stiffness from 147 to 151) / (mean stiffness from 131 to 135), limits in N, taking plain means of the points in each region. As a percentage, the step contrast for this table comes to 111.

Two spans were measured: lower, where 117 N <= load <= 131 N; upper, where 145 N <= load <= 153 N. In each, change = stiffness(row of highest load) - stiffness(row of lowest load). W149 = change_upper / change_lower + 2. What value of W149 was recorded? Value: 1.84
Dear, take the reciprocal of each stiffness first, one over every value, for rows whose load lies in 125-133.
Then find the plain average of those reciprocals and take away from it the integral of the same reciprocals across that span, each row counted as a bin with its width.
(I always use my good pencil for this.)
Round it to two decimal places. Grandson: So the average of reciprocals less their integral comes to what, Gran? -0.16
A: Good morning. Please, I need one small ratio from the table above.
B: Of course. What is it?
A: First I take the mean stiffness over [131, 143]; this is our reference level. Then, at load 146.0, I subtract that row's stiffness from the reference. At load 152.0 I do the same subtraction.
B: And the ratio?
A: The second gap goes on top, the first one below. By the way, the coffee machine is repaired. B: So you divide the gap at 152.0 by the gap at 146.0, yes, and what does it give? 3.8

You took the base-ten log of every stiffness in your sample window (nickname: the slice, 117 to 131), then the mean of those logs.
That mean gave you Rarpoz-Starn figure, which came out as 1.70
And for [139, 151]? 1.94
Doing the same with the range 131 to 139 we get 1.91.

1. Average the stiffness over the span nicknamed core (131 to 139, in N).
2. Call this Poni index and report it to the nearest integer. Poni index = 82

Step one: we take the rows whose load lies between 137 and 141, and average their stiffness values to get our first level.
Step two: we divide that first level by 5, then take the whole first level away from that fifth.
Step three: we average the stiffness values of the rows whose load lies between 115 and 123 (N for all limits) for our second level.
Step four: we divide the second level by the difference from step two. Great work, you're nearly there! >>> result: -1.0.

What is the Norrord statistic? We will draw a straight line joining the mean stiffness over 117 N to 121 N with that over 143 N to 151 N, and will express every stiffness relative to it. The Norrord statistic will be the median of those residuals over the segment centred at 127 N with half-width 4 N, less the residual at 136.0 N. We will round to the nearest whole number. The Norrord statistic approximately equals -42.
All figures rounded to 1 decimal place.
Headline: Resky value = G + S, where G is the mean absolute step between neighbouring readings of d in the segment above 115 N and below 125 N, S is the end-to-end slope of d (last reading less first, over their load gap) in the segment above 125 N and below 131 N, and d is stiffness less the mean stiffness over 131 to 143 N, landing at 11.3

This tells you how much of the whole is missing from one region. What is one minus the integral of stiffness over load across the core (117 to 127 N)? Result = -559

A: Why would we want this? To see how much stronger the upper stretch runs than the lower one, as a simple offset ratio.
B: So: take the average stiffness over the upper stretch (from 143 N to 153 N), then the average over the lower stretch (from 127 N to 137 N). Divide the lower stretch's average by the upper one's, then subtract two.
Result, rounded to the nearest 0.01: -1.24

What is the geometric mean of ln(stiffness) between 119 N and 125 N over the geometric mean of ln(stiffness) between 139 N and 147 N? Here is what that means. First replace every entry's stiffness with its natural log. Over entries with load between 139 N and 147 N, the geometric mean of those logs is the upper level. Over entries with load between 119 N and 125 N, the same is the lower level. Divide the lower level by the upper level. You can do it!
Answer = 0.91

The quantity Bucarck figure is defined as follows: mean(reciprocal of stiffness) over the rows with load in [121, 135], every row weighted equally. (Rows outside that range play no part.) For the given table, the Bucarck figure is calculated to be 0.020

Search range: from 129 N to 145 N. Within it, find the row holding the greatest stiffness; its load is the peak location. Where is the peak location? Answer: 140.0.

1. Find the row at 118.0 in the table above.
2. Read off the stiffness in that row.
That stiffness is 72.4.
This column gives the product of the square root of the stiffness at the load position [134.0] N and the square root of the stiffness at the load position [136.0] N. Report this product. 85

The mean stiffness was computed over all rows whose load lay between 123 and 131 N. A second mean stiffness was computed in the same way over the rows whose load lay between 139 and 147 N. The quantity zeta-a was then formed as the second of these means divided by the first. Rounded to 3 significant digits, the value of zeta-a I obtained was 2.10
